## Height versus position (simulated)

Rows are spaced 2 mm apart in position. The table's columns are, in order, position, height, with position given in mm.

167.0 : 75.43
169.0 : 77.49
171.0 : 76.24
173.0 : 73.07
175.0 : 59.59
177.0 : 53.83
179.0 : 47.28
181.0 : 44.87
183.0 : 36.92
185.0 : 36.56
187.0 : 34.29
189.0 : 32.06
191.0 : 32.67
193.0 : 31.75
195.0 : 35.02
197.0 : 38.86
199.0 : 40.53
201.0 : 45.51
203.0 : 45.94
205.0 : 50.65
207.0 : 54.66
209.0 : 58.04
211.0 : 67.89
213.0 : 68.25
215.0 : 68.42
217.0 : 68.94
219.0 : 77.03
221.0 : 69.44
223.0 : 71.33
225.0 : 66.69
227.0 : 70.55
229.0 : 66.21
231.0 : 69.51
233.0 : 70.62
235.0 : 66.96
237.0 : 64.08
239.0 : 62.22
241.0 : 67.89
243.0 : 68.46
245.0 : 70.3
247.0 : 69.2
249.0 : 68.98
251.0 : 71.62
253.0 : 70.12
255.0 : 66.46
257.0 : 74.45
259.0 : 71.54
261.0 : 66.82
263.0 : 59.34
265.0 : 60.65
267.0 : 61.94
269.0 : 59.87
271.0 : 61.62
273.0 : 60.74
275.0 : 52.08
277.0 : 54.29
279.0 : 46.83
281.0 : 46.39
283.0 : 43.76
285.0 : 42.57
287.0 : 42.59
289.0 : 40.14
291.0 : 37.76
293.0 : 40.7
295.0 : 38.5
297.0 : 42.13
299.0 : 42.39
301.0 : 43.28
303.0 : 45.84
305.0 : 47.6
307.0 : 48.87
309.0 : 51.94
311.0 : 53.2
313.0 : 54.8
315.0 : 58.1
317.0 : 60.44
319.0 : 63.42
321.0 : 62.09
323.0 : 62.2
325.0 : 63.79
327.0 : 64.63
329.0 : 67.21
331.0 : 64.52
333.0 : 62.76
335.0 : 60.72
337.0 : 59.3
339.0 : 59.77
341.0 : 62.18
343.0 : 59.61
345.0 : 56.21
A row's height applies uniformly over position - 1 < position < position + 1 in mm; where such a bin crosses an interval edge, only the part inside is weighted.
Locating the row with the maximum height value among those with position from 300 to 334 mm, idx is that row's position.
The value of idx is 329.0 mm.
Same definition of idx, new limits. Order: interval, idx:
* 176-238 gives 219.0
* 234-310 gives 257.0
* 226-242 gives 233.0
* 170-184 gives 171.0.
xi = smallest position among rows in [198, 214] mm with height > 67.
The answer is 211.0 mm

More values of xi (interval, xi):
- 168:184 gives 169.0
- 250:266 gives 251.0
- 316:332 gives 329.0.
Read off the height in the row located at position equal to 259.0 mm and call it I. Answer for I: 71.54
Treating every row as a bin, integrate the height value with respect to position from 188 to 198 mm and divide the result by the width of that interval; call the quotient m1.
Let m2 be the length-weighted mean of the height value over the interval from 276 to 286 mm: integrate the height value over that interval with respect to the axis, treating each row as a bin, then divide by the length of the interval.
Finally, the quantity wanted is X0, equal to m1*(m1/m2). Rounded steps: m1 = 34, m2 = 47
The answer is 25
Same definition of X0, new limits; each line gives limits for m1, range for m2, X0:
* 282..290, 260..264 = 28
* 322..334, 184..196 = 122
